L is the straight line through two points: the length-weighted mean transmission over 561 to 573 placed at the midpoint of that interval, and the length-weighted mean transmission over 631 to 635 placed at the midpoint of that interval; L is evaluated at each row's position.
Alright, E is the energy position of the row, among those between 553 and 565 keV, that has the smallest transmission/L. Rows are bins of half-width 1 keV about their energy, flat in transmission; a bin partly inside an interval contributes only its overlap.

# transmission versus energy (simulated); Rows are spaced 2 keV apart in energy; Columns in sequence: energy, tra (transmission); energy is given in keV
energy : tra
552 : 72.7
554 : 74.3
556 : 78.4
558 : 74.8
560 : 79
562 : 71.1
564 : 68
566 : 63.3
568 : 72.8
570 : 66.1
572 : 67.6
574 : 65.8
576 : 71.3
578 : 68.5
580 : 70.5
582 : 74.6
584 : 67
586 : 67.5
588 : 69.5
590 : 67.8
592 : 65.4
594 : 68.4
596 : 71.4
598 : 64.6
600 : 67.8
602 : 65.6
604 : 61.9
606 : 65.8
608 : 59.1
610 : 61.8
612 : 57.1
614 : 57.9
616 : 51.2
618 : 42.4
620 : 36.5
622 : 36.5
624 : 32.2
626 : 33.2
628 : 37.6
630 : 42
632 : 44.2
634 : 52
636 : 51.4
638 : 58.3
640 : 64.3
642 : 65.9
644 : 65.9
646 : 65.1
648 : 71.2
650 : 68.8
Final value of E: 564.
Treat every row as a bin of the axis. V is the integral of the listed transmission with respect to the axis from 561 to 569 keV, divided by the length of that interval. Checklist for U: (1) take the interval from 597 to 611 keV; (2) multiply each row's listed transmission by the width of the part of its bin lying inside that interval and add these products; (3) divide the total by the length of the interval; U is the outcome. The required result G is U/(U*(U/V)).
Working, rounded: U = 64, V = 69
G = 1.1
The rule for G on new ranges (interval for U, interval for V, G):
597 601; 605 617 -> 0.9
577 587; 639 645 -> 0.9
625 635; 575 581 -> 1.7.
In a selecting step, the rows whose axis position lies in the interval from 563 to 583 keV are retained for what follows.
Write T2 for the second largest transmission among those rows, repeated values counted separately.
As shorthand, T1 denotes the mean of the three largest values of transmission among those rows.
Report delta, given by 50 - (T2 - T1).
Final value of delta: 50.1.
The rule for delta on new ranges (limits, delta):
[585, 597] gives 50.3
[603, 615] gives 51.3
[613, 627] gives 49.3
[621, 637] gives 47.8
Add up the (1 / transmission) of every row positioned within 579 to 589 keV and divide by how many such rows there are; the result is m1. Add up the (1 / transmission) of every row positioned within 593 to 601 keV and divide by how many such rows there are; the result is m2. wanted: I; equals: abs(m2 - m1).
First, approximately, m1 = 0.0143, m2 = 0.015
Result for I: 0.0004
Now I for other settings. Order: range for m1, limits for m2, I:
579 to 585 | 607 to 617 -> 0.0033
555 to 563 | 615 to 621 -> 0.0103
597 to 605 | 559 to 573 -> 0.0010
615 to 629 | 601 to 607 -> 0.0110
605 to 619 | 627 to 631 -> 0.0072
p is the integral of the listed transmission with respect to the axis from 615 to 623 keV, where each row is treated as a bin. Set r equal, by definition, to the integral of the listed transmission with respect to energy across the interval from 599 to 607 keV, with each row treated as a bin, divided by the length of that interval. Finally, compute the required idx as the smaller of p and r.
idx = 65.3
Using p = 333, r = 65.3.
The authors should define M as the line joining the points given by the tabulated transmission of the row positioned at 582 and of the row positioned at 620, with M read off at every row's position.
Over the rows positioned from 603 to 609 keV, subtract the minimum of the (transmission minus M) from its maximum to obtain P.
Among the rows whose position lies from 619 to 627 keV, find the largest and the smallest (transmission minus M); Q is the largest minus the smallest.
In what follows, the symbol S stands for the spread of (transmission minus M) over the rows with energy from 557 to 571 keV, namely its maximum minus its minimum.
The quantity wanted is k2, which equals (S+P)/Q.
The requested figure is 5.8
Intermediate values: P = 5.9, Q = 3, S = 11.5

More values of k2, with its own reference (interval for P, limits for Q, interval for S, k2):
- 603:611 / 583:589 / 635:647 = 4.6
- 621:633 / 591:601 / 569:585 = 3.9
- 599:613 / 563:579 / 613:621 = 1.2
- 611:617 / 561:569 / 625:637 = 2.9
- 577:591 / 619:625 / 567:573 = 7.0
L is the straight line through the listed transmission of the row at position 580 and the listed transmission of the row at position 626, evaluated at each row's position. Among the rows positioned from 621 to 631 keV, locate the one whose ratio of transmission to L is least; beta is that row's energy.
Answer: 624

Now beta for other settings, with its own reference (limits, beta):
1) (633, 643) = 634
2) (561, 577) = 566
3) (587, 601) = 592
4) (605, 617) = 608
